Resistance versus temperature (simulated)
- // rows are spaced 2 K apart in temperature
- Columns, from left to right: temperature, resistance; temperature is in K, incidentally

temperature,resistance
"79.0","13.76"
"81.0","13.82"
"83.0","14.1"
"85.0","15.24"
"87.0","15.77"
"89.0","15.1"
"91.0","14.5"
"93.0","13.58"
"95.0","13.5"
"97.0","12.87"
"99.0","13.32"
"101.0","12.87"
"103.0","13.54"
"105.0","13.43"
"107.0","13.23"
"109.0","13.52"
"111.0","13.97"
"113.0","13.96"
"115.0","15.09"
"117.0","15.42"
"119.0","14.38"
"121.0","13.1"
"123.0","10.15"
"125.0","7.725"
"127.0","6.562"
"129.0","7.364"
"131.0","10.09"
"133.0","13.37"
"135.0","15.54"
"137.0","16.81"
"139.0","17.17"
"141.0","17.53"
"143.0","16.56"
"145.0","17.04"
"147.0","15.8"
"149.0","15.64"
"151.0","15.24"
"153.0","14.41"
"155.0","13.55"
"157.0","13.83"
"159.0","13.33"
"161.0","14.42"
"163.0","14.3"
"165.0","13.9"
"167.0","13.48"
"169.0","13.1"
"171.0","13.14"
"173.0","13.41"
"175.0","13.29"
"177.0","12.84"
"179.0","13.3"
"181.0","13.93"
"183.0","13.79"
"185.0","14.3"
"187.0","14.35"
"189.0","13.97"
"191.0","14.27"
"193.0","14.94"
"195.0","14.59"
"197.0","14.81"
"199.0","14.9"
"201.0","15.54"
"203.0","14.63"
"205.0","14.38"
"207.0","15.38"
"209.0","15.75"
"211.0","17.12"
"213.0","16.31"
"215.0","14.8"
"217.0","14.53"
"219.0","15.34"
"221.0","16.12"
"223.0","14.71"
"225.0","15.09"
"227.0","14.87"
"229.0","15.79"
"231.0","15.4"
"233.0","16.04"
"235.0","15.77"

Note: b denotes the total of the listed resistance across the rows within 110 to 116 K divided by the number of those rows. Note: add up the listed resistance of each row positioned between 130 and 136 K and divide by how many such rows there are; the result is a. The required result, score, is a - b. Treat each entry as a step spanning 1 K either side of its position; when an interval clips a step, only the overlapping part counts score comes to -1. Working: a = 13.0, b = 14.3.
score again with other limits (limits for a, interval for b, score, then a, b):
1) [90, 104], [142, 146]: -3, 13.5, 16.8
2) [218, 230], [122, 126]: 6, 15.3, 8.9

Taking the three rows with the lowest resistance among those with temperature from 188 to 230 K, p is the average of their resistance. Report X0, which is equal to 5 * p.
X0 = 71.0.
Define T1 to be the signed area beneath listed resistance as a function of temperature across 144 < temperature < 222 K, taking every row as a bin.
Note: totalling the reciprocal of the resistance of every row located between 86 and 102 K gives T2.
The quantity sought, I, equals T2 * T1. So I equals 655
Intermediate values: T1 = 1136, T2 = 0.58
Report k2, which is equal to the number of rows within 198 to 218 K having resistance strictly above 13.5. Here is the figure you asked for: 10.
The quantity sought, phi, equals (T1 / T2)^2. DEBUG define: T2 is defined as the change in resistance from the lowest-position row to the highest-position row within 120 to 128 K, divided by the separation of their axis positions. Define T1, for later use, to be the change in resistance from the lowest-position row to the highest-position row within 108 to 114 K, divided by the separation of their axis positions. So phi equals 0.0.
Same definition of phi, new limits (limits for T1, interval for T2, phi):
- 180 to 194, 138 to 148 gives 0.2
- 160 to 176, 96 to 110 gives 2.2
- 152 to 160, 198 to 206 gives 4.3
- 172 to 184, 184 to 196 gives 1.7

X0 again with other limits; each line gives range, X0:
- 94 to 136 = 36.1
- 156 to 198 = 65.1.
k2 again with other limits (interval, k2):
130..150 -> 8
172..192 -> 6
